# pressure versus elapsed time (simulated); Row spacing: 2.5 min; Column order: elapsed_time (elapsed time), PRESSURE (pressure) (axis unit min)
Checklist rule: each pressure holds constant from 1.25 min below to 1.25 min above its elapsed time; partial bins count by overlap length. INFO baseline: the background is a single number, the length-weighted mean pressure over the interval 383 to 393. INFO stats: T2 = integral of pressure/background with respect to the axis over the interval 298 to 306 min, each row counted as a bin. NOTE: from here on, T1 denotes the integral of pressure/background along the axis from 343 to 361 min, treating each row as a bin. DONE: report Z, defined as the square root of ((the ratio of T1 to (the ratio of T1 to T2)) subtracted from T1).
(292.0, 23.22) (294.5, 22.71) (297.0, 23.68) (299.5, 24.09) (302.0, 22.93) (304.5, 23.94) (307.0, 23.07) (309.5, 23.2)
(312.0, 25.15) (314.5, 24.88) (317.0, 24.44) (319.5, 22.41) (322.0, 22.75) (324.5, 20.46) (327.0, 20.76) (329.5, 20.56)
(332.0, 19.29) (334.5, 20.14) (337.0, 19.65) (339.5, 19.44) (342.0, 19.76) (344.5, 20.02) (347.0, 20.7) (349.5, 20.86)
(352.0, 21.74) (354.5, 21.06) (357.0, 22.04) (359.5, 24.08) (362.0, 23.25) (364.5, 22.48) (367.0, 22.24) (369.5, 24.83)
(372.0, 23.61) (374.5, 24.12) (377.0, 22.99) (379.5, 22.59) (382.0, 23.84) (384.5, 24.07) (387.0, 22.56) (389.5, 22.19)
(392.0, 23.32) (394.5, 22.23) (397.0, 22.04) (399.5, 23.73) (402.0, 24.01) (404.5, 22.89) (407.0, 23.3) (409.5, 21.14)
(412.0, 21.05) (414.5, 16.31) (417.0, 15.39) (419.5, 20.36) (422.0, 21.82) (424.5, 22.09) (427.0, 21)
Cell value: 2.9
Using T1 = 16.8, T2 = 8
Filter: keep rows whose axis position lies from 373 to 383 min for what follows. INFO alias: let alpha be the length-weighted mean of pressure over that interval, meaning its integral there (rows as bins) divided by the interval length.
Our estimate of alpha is 23.4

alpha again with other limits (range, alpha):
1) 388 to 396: 22.6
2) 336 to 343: 19.6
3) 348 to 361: 22.0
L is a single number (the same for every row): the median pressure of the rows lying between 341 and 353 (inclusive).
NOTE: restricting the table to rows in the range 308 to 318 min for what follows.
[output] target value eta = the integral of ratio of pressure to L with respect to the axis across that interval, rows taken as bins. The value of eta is 11.8 min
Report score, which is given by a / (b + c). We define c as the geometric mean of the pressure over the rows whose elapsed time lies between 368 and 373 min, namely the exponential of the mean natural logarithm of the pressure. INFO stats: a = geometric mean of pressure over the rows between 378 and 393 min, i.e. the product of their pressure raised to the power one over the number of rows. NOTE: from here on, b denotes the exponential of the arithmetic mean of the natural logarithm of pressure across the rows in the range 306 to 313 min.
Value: 0.48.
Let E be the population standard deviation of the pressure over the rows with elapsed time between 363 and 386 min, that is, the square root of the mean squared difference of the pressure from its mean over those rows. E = 0.8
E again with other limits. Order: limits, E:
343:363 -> 1.3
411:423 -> 2.6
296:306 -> 0.4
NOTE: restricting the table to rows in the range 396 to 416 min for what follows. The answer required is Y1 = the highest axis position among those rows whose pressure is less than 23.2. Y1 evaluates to 414.5 min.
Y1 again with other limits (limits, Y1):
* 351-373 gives 367.0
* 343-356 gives 354.5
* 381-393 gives 389.5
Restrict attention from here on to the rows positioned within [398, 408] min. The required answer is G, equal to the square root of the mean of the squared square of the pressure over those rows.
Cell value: 552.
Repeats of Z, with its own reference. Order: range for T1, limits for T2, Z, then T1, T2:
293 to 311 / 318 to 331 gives 2.5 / 18.3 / 12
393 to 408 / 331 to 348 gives 0.6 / 15.0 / 15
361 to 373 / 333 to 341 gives 2.3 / 12.1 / 7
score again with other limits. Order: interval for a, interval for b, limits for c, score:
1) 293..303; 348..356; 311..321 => 0.51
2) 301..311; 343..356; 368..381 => 0.52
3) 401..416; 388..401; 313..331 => 0.47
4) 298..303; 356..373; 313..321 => 0.50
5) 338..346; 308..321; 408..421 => 0.46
